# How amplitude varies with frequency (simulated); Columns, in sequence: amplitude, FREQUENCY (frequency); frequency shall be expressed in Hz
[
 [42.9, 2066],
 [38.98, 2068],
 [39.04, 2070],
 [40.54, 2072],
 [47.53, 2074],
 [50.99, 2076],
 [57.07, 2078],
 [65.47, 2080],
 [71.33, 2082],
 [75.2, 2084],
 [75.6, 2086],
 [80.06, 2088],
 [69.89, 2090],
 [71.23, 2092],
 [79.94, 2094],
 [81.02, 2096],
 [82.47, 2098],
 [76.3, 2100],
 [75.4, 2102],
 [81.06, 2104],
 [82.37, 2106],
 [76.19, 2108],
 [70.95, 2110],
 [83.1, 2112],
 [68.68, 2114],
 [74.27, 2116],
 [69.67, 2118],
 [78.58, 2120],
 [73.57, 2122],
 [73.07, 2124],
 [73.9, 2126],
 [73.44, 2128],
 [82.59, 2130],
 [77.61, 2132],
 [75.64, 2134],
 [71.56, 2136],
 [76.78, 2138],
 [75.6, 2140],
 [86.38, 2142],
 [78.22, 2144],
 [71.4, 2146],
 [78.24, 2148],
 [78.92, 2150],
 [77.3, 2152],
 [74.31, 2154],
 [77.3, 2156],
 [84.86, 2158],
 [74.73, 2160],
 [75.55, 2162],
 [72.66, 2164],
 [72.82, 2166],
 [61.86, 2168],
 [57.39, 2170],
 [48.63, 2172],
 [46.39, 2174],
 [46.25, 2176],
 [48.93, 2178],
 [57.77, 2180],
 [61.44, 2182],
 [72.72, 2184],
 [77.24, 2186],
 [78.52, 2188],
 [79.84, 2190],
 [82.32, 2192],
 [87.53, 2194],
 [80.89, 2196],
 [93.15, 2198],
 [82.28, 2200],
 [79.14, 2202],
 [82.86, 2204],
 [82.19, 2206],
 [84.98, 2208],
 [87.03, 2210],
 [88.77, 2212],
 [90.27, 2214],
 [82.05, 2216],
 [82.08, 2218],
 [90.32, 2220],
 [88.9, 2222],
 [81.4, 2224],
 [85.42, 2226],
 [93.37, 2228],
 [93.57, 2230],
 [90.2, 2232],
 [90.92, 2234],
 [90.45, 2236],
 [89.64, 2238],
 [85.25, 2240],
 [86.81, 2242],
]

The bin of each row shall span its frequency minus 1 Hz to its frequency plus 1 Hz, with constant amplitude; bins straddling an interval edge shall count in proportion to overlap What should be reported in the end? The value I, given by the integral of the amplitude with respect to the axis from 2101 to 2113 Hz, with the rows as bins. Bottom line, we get 938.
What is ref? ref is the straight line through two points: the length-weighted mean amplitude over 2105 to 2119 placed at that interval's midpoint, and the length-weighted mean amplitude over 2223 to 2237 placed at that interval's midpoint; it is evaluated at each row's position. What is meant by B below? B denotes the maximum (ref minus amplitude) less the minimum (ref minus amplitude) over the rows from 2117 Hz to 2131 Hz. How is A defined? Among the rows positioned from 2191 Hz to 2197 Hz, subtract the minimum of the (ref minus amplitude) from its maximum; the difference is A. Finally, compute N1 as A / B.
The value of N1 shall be 0.6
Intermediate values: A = 6.9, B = 11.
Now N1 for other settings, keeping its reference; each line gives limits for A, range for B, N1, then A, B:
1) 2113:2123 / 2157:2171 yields 0.3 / 9.2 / 29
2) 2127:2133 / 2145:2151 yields 1.3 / 8.9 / 7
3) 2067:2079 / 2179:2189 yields 0.9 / 17.1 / 20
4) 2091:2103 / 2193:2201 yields 0.9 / 10.5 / 12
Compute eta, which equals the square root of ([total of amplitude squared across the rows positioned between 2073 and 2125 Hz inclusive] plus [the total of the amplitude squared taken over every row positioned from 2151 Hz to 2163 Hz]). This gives 419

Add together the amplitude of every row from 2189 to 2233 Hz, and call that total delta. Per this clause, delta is 1889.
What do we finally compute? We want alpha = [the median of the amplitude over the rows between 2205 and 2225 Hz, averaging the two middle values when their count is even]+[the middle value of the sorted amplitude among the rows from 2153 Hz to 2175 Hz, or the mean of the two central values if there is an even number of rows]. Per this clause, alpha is 159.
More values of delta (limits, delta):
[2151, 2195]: 1516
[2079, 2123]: 1662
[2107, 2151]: 1668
